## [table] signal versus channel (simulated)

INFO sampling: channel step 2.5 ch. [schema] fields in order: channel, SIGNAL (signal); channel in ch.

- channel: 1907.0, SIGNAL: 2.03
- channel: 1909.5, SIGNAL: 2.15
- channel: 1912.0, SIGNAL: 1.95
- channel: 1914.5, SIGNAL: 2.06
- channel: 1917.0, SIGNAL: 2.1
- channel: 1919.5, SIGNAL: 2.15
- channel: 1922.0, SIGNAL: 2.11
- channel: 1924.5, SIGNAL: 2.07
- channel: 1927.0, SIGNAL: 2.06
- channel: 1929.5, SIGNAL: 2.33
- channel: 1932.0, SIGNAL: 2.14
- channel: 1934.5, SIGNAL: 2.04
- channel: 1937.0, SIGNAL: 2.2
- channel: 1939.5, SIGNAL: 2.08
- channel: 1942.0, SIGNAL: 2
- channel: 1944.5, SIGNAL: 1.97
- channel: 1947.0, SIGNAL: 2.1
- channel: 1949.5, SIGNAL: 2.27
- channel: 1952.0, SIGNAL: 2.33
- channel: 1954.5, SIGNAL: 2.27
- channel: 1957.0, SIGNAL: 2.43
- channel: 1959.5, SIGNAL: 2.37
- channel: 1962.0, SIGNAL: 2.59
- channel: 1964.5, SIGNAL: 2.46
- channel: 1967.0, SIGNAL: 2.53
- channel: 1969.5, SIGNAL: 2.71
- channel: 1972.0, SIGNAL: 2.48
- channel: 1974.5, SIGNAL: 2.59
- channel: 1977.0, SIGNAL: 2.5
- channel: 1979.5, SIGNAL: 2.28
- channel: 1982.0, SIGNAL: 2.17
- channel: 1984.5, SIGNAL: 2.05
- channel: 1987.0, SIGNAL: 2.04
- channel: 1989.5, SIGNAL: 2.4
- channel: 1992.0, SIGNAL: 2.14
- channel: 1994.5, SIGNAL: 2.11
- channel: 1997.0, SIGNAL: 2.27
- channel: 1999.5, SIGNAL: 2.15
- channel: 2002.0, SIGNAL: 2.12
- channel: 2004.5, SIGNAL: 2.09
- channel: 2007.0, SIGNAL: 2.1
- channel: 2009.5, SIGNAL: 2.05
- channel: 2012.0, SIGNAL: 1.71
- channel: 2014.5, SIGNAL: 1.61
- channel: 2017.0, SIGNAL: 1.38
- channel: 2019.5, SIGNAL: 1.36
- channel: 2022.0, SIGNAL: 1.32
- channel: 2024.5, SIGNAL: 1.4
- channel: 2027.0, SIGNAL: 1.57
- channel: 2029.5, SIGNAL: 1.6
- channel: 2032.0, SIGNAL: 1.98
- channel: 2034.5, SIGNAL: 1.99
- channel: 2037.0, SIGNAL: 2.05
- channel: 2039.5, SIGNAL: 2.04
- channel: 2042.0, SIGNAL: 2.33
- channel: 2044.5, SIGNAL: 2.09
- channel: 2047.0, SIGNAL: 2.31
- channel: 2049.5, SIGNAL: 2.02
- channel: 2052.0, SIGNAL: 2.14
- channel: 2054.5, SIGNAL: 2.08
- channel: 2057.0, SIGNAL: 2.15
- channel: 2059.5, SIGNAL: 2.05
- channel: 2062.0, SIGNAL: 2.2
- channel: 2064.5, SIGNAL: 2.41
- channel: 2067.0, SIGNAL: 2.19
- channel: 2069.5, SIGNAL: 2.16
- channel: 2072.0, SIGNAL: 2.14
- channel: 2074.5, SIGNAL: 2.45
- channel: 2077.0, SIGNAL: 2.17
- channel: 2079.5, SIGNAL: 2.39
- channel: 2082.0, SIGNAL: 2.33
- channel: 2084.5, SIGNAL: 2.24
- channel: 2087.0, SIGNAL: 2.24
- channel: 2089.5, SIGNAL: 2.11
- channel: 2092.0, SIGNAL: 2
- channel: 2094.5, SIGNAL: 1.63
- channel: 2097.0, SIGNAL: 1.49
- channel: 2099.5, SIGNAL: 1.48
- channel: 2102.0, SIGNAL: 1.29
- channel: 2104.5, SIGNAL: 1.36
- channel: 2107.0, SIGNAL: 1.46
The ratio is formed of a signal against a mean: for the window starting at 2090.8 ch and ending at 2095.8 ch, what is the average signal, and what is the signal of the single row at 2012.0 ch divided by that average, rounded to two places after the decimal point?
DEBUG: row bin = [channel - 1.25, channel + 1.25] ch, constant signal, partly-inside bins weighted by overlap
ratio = 0.94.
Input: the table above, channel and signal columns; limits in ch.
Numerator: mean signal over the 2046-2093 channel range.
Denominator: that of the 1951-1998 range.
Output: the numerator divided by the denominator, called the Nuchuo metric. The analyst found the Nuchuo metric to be 0.93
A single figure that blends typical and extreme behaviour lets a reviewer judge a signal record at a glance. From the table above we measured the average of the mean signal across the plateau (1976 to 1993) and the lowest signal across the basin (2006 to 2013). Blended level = 1.97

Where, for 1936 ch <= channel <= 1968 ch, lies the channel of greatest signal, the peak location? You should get 1962.0 ch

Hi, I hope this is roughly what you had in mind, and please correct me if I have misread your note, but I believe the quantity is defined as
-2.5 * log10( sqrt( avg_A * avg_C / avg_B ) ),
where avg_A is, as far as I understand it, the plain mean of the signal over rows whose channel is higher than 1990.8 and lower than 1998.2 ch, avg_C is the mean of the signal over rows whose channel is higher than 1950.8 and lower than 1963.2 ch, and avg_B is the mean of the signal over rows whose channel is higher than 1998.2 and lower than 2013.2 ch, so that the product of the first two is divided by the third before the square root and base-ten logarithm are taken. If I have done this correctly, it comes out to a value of -0.51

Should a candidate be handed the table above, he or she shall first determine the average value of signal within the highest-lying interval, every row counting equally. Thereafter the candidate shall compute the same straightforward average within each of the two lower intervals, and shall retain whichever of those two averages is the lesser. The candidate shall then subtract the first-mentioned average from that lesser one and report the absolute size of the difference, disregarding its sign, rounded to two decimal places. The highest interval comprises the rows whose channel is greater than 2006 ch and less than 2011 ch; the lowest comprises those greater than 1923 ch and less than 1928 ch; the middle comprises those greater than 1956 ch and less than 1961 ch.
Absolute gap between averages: 0.01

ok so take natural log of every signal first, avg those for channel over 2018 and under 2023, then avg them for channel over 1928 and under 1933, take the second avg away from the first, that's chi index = -0.5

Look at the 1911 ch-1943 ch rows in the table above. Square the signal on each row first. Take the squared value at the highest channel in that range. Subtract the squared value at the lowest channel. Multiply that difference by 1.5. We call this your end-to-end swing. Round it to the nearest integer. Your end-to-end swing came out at 0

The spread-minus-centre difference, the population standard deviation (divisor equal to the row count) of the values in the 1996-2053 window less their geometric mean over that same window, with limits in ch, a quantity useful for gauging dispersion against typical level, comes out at -1.55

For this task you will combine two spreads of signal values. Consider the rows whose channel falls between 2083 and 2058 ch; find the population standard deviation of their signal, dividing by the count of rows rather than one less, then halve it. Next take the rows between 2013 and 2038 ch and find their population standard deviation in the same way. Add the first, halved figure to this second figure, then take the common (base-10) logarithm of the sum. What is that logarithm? -0.48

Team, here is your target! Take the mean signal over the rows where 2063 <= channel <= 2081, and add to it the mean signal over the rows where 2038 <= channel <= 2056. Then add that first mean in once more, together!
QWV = 6.7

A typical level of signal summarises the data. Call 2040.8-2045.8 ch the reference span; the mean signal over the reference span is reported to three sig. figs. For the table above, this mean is 2.21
